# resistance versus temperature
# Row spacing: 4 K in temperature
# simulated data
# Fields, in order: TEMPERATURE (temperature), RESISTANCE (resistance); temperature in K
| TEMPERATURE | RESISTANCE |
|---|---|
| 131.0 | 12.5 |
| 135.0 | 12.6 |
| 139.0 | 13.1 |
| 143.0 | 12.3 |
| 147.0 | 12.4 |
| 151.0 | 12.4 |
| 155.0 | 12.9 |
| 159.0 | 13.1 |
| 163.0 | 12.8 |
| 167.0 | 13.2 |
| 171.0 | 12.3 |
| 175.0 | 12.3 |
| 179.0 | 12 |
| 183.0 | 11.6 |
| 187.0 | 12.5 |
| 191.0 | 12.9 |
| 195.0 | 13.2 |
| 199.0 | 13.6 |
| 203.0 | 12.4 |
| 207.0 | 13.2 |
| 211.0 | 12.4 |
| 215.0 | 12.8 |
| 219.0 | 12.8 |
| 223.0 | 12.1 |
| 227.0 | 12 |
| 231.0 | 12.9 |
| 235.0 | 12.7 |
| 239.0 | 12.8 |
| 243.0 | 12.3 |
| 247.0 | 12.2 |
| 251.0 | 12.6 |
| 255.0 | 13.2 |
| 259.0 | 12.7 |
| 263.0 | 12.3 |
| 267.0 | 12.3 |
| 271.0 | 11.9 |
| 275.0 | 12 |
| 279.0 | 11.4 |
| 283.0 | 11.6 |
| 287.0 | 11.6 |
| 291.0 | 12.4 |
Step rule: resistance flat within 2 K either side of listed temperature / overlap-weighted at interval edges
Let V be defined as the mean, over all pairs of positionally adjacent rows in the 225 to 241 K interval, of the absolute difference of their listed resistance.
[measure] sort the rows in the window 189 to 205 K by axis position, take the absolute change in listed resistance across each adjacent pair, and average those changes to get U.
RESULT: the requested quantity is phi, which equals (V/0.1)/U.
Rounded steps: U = 0.63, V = 0.40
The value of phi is 6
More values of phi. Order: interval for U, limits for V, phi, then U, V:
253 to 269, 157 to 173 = 18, 0.30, 0.53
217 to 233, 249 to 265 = 9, 0.57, 0.50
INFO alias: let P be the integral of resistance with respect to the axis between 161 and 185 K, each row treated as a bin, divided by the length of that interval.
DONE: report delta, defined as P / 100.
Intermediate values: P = 12.4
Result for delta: 0.124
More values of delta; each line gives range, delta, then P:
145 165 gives 0.127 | 12.7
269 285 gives 0.117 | 11.7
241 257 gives 0.126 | 12.6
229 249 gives 0.126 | 12.6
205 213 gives 0.128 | 12.8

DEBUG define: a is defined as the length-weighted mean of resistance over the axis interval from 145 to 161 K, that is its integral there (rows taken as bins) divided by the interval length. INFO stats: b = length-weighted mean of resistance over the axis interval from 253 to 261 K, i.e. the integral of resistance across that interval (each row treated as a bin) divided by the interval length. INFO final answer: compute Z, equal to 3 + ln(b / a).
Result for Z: 3.02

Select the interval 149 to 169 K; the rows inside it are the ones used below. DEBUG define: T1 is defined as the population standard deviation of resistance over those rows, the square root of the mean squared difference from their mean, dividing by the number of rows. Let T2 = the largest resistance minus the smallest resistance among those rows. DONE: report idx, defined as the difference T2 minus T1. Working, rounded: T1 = 0.28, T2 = 0.80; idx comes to 0.52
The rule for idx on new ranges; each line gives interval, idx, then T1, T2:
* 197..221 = 0.77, 0.43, 1.20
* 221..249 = 0.56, 0.34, 0.90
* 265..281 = 0.58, 0.32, 0.90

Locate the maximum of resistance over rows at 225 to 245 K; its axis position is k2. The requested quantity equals 231.0 K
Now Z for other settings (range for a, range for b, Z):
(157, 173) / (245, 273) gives 2.97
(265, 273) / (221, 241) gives 3.03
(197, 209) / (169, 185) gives 2.92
